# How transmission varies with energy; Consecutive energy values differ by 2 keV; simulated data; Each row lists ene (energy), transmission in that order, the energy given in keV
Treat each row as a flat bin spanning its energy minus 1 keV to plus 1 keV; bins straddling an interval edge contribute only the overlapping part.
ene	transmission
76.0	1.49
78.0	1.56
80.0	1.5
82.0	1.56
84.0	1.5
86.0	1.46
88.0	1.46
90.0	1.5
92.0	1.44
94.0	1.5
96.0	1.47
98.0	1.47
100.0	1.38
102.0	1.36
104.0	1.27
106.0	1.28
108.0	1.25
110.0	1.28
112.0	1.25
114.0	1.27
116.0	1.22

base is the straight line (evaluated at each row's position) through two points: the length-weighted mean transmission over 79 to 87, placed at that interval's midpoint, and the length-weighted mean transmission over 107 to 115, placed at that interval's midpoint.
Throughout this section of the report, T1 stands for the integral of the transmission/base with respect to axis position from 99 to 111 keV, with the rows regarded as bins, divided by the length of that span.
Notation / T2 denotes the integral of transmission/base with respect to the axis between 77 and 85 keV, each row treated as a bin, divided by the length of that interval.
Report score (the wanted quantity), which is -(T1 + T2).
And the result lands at -2.00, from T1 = 0.99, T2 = 1.01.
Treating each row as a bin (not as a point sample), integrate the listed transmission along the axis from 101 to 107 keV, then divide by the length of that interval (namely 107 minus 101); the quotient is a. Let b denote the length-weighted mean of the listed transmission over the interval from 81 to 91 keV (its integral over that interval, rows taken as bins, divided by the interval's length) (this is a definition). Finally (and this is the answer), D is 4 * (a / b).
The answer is 3.48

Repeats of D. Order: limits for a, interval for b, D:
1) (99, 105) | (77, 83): 3.47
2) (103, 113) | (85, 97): 3.44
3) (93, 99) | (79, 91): 3.96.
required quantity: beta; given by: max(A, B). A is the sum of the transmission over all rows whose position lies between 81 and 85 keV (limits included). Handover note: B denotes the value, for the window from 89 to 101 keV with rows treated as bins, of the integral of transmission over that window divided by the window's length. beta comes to 3.1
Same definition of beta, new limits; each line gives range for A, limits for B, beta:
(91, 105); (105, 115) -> 9.9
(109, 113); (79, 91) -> 2.5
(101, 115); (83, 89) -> 9.0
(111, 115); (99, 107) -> 2.5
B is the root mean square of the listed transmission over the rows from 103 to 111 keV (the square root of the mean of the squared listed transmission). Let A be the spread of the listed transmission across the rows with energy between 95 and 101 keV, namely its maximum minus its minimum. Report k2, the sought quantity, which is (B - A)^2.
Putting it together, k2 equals 1.39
